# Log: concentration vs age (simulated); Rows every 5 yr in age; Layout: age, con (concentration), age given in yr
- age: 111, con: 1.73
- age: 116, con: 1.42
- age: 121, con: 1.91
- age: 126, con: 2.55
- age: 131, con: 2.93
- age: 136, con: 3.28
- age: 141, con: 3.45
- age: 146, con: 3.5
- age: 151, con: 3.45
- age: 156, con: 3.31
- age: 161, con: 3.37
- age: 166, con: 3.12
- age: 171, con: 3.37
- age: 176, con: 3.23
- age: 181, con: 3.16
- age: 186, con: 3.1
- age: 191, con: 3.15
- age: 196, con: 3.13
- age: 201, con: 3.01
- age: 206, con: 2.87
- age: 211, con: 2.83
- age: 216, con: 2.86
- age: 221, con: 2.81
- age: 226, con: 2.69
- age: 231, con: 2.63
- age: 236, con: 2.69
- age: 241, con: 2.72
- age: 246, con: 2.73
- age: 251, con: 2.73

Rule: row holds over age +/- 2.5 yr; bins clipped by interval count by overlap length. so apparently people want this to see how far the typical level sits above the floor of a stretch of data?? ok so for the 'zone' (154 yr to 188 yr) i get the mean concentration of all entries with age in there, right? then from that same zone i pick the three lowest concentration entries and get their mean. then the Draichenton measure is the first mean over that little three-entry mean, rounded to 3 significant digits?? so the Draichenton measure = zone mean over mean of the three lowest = 1.04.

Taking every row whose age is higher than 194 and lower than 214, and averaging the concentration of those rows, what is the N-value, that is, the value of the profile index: 3.0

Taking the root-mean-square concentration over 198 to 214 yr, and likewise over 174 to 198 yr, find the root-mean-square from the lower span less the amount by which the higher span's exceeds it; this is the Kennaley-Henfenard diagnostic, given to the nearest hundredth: 3.40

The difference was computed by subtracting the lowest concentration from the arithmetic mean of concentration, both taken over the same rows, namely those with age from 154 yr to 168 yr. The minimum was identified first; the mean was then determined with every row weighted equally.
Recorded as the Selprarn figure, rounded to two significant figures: 0.15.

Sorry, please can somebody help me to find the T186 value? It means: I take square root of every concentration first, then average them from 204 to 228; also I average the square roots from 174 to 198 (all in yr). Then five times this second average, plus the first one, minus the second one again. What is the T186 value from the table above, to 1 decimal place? 8.8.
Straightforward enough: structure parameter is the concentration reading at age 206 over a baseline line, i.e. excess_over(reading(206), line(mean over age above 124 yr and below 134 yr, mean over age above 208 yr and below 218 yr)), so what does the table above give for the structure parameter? 0.03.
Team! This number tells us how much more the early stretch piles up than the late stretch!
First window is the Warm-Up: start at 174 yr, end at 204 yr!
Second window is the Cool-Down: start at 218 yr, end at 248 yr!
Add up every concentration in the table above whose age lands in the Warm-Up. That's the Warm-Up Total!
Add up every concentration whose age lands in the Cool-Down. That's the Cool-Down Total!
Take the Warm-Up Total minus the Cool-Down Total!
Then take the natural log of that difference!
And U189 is 0.9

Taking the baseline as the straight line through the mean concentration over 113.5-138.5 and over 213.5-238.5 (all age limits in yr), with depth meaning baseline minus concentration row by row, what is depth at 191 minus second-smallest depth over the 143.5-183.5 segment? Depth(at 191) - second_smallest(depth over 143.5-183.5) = 0.43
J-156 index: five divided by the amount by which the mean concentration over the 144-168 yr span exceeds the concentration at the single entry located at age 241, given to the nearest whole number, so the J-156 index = 8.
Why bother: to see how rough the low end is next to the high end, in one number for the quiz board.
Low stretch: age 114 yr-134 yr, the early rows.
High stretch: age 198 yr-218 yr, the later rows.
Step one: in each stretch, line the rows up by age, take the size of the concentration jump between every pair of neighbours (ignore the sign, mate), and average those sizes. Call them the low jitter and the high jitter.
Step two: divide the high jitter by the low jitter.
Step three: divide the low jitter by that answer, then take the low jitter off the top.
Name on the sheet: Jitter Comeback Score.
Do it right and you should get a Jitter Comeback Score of 3.1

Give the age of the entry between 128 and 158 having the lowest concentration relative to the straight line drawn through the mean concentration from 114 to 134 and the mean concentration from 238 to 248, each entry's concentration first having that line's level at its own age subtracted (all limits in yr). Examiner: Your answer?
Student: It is 131 yr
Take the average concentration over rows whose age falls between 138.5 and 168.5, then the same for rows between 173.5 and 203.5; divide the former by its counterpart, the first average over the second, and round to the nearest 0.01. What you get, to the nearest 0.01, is 1.08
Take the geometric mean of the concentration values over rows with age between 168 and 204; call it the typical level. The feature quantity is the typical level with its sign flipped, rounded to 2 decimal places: -3.16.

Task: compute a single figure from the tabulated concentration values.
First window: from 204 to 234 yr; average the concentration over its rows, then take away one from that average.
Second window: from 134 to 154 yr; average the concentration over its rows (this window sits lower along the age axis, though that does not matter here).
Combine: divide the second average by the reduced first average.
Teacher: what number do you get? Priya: 1.92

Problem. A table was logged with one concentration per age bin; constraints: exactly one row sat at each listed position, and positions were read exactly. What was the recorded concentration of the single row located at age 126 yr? 2.55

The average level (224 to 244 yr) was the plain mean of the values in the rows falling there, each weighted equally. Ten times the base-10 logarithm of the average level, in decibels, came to 4.3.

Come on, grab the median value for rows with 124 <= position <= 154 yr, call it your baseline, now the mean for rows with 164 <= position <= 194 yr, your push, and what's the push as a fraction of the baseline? 0.95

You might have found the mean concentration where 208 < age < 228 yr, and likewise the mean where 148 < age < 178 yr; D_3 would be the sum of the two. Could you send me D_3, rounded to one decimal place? 6.1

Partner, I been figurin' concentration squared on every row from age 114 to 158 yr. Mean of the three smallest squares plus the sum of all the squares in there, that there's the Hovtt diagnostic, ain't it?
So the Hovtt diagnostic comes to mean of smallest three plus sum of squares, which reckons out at 83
